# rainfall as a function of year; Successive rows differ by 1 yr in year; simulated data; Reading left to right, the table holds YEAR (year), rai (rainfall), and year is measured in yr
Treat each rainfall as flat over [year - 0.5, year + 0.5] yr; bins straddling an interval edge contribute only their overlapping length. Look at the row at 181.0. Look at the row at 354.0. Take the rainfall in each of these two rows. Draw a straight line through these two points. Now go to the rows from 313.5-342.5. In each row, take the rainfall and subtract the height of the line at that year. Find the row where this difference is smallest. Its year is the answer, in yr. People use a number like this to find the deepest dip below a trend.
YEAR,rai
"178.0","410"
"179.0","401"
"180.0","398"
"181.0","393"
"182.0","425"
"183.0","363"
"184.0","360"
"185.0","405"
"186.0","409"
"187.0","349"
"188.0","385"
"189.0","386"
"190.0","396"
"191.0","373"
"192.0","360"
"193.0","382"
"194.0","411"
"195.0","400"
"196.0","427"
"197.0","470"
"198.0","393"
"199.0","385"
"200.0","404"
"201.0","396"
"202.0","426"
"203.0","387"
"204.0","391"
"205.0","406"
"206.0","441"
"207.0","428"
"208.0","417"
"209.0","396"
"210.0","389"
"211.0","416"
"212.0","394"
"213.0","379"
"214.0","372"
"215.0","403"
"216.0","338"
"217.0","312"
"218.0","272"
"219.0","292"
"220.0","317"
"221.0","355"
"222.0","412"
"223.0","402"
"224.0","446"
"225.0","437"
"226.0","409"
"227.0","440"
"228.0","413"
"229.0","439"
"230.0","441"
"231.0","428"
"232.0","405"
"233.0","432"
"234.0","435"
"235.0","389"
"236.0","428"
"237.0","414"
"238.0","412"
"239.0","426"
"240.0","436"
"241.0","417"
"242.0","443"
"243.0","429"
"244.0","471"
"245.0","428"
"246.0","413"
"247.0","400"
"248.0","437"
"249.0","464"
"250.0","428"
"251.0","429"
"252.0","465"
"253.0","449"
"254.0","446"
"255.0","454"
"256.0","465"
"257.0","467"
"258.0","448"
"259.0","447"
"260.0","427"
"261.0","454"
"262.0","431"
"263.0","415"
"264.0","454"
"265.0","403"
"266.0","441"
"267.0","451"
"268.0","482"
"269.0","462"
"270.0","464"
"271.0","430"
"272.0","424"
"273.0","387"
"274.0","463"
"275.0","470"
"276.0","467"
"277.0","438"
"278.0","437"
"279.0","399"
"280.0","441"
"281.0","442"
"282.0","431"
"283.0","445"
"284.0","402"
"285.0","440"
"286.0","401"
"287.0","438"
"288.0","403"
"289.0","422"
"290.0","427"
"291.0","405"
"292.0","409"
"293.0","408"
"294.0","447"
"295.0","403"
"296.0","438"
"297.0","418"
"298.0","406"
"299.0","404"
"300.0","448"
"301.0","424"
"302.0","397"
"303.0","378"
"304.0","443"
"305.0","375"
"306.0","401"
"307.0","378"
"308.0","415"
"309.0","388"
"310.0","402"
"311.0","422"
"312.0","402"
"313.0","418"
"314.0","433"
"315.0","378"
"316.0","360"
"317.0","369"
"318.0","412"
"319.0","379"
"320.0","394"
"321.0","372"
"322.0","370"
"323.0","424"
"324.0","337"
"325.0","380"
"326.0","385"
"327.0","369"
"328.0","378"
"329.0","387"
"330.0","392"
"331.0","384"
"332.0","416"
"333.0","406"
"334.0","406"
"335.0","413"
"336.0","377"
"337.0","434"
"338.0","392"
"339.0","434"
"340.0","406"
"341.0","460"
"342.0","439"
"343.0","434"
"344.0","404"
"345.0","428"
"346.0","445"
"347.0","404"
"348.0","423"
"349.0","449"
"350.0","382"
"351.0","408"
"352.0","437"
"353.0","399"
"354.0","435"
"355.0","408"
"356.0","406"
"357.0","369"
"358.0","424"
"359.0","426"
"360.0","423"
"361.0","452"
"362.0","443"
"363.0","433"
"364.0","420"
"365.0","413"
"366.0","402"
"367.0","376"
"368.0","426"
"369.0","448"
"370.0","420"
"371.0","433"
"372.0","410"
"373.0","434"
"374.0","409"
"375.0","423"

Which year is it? 324.0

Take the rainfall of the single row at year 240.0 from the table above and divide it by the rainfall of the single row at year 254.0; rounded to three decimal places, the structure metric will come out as 0.978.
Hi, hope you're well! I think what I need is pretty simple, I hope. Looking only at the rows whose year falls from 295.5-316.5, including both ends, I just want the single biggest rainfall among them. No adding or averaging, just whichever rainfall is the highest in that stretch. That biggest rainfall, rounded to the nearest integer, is 448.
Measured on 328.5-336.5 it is 416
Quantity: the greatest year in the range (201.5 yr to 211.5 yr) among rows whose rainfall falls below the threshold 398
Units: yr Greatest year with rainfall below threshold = 210.0 yr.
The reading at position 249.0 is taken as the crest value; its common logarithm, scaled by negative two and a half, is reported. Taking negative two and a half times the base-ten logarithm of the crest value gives -6.67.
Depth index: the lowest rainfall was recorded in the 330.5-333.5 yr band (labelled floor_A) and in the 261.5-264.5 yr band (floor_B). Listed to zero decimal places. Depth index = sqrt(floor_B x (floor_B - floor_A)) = 113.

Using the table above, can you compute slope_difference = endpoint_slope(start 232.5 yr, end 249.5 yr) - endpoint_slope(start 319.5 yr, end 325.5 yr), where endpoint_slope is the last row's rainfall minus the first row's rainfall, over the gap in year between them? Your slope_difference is 4.8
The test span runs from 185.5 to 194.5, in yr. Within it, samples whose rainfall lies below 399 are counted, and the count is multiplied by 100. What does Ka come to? 700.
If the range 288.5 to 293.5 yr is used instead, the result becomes 0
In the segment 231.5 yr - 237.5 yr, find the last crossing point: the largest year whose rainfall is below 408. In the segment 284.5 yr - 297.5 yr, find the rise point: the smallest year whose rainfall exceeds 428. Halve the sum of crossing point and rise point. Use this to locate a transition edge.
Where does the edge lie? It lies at 260.0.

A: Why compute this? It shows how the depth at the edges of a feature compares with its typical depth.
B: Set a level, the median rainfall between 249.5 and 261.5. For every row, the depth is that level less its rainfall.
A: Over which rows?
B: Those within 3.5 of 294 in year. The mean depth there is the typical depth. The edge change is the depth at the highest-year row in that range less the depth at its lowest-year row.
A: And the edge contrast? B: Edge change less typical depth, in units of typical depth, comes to -1.4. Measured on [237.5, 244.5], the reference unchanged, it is -4.9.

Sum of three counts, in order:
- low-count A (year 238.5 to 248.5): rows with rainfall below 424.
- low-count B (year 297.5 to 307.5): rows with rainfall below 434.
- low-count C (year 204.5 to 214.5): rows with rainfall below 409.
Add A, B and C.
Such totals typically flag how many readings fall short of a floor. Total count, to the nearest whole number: 17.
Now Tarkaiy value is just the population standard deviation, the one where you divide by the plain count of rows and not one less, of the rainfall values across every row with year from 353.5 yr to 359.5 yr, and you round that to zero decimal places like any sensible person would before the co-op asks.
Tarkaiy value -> 21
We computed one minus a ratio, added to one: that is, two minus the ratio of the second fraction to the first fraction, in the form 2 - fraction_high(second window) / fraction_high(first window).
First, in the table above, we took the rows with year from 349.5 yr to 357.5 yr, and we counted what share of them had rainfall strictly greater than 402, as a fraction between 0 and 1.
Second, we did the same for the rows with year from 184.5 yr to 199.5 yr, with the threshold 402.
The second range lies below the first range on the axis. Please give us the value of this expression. 1.47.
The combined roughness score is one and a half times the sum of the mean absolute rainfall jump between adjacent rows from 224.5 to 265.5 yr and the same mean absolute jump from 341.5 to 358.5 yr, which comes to 76.8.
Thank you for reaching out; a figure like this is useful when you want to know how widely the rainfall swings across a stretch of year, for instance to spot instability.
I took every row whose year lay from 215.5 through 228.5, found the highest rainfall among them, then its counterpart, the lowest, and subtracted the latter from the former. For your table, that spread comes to 174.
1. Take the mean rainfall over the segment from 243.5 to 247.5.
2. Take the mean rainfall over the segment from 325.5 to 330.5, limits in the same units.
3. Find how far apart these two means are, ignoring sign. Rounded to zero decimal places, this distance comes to 46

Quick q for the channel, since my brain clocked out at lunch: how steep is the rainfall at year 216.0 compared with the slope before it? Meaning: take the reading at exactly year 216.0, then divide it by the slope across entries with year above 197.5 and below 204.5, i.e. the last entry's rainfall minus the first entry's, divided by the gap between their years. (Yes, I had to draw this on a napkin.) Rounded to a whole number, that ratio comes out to -1014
